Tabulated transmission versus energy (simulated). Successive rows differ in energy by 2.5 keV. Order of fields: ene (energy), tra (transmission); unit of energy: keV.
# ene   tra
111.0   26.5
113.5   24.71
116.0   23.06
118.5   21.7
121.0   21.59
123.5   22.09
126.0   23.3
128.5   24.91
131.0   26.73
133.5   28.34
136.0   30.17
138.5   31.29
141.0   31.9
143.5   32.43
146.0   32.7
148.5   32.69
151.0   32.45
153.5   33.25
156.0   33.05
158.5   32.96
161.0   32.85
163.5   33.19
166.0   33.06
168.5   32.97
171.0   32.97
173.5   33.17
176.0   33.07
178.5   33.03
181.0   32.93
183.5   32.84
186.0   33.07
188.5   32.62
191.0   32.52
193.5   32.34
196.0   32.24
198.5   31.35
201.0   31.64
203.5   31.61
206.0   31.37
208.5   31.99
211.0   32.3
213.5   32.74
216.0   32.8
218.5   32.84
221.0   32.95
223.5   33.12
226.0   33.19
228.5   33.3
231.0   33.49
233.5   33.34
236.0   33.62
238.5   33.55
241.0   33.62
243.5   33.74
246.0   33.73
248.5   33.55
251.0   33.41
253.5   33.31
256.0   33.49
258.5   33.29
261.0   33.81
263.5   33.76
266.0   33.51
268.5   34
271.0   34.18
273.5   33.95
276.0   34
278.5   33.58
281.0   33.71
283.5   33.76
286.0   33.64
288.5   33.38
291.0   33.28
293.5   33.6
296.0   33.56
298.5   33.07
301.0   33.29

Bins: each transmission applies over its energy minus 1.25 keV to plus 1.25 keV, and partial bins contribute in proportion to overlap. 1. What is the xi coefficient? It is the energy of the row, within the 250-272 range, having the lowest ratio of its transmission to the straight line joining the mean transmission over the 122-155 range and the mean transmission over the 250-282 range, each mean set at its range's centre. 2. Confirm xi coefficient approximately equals 266.0 keV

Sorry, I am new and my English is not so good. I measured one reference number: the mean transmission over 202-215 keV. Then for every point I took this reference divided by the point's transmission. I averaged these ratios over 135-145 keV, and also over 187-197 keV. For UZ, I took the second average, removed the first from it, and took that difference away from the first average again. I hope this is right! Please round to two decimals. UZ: 1.05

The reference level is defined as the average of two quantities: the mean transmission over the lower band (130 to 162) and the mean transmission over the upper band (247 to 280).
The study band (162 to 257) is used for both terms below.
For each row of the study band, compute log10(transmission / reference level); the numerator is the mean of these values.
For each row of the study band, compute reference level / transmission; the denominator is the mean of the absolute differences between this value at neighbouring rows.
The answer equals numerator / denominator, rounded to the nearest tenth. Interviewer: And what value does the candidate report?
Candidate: 0.6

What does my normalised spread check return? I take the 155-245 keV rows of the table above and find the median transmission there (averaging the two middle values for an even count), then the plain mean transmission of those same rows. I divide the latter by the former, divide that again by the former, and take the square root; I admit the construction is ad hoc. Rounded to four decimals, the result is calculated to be 0.1738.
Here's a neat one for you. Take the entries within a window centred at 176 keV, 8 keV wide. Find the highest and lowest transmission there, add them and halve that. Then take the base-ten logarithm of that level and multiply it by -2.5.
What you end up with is -3.80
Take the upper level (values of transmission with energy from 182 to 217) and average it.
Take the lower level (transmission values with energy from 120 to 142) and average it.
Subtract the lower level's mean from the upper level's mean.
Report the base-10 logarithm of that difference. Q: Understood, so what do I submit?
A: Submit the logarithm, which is 0.7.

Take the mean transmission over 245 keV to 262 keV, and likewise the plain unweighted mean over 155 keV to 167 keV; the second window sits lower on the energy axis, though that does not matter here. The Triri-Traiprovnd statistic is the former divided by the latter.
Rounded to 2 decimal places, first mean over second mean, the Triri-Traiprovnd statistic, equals 1.01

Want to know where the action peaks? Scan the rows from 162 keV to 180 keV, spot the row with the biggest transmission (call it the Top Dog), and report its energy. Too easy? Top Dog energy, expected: 163.5 keV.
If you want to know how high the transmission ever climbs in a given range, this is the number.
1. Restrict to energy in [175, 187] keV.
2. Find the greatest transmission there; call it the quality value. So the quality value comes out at 33.07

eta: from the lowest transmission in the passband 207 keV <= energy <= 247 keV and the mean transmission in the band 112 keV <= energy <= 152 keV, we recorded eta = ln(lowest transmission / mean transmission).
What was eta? 0.15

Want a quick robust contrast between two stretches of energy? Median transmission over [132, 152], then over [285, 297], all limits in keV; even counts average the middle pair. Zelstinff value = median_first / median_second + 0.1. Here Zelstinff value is 1.06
